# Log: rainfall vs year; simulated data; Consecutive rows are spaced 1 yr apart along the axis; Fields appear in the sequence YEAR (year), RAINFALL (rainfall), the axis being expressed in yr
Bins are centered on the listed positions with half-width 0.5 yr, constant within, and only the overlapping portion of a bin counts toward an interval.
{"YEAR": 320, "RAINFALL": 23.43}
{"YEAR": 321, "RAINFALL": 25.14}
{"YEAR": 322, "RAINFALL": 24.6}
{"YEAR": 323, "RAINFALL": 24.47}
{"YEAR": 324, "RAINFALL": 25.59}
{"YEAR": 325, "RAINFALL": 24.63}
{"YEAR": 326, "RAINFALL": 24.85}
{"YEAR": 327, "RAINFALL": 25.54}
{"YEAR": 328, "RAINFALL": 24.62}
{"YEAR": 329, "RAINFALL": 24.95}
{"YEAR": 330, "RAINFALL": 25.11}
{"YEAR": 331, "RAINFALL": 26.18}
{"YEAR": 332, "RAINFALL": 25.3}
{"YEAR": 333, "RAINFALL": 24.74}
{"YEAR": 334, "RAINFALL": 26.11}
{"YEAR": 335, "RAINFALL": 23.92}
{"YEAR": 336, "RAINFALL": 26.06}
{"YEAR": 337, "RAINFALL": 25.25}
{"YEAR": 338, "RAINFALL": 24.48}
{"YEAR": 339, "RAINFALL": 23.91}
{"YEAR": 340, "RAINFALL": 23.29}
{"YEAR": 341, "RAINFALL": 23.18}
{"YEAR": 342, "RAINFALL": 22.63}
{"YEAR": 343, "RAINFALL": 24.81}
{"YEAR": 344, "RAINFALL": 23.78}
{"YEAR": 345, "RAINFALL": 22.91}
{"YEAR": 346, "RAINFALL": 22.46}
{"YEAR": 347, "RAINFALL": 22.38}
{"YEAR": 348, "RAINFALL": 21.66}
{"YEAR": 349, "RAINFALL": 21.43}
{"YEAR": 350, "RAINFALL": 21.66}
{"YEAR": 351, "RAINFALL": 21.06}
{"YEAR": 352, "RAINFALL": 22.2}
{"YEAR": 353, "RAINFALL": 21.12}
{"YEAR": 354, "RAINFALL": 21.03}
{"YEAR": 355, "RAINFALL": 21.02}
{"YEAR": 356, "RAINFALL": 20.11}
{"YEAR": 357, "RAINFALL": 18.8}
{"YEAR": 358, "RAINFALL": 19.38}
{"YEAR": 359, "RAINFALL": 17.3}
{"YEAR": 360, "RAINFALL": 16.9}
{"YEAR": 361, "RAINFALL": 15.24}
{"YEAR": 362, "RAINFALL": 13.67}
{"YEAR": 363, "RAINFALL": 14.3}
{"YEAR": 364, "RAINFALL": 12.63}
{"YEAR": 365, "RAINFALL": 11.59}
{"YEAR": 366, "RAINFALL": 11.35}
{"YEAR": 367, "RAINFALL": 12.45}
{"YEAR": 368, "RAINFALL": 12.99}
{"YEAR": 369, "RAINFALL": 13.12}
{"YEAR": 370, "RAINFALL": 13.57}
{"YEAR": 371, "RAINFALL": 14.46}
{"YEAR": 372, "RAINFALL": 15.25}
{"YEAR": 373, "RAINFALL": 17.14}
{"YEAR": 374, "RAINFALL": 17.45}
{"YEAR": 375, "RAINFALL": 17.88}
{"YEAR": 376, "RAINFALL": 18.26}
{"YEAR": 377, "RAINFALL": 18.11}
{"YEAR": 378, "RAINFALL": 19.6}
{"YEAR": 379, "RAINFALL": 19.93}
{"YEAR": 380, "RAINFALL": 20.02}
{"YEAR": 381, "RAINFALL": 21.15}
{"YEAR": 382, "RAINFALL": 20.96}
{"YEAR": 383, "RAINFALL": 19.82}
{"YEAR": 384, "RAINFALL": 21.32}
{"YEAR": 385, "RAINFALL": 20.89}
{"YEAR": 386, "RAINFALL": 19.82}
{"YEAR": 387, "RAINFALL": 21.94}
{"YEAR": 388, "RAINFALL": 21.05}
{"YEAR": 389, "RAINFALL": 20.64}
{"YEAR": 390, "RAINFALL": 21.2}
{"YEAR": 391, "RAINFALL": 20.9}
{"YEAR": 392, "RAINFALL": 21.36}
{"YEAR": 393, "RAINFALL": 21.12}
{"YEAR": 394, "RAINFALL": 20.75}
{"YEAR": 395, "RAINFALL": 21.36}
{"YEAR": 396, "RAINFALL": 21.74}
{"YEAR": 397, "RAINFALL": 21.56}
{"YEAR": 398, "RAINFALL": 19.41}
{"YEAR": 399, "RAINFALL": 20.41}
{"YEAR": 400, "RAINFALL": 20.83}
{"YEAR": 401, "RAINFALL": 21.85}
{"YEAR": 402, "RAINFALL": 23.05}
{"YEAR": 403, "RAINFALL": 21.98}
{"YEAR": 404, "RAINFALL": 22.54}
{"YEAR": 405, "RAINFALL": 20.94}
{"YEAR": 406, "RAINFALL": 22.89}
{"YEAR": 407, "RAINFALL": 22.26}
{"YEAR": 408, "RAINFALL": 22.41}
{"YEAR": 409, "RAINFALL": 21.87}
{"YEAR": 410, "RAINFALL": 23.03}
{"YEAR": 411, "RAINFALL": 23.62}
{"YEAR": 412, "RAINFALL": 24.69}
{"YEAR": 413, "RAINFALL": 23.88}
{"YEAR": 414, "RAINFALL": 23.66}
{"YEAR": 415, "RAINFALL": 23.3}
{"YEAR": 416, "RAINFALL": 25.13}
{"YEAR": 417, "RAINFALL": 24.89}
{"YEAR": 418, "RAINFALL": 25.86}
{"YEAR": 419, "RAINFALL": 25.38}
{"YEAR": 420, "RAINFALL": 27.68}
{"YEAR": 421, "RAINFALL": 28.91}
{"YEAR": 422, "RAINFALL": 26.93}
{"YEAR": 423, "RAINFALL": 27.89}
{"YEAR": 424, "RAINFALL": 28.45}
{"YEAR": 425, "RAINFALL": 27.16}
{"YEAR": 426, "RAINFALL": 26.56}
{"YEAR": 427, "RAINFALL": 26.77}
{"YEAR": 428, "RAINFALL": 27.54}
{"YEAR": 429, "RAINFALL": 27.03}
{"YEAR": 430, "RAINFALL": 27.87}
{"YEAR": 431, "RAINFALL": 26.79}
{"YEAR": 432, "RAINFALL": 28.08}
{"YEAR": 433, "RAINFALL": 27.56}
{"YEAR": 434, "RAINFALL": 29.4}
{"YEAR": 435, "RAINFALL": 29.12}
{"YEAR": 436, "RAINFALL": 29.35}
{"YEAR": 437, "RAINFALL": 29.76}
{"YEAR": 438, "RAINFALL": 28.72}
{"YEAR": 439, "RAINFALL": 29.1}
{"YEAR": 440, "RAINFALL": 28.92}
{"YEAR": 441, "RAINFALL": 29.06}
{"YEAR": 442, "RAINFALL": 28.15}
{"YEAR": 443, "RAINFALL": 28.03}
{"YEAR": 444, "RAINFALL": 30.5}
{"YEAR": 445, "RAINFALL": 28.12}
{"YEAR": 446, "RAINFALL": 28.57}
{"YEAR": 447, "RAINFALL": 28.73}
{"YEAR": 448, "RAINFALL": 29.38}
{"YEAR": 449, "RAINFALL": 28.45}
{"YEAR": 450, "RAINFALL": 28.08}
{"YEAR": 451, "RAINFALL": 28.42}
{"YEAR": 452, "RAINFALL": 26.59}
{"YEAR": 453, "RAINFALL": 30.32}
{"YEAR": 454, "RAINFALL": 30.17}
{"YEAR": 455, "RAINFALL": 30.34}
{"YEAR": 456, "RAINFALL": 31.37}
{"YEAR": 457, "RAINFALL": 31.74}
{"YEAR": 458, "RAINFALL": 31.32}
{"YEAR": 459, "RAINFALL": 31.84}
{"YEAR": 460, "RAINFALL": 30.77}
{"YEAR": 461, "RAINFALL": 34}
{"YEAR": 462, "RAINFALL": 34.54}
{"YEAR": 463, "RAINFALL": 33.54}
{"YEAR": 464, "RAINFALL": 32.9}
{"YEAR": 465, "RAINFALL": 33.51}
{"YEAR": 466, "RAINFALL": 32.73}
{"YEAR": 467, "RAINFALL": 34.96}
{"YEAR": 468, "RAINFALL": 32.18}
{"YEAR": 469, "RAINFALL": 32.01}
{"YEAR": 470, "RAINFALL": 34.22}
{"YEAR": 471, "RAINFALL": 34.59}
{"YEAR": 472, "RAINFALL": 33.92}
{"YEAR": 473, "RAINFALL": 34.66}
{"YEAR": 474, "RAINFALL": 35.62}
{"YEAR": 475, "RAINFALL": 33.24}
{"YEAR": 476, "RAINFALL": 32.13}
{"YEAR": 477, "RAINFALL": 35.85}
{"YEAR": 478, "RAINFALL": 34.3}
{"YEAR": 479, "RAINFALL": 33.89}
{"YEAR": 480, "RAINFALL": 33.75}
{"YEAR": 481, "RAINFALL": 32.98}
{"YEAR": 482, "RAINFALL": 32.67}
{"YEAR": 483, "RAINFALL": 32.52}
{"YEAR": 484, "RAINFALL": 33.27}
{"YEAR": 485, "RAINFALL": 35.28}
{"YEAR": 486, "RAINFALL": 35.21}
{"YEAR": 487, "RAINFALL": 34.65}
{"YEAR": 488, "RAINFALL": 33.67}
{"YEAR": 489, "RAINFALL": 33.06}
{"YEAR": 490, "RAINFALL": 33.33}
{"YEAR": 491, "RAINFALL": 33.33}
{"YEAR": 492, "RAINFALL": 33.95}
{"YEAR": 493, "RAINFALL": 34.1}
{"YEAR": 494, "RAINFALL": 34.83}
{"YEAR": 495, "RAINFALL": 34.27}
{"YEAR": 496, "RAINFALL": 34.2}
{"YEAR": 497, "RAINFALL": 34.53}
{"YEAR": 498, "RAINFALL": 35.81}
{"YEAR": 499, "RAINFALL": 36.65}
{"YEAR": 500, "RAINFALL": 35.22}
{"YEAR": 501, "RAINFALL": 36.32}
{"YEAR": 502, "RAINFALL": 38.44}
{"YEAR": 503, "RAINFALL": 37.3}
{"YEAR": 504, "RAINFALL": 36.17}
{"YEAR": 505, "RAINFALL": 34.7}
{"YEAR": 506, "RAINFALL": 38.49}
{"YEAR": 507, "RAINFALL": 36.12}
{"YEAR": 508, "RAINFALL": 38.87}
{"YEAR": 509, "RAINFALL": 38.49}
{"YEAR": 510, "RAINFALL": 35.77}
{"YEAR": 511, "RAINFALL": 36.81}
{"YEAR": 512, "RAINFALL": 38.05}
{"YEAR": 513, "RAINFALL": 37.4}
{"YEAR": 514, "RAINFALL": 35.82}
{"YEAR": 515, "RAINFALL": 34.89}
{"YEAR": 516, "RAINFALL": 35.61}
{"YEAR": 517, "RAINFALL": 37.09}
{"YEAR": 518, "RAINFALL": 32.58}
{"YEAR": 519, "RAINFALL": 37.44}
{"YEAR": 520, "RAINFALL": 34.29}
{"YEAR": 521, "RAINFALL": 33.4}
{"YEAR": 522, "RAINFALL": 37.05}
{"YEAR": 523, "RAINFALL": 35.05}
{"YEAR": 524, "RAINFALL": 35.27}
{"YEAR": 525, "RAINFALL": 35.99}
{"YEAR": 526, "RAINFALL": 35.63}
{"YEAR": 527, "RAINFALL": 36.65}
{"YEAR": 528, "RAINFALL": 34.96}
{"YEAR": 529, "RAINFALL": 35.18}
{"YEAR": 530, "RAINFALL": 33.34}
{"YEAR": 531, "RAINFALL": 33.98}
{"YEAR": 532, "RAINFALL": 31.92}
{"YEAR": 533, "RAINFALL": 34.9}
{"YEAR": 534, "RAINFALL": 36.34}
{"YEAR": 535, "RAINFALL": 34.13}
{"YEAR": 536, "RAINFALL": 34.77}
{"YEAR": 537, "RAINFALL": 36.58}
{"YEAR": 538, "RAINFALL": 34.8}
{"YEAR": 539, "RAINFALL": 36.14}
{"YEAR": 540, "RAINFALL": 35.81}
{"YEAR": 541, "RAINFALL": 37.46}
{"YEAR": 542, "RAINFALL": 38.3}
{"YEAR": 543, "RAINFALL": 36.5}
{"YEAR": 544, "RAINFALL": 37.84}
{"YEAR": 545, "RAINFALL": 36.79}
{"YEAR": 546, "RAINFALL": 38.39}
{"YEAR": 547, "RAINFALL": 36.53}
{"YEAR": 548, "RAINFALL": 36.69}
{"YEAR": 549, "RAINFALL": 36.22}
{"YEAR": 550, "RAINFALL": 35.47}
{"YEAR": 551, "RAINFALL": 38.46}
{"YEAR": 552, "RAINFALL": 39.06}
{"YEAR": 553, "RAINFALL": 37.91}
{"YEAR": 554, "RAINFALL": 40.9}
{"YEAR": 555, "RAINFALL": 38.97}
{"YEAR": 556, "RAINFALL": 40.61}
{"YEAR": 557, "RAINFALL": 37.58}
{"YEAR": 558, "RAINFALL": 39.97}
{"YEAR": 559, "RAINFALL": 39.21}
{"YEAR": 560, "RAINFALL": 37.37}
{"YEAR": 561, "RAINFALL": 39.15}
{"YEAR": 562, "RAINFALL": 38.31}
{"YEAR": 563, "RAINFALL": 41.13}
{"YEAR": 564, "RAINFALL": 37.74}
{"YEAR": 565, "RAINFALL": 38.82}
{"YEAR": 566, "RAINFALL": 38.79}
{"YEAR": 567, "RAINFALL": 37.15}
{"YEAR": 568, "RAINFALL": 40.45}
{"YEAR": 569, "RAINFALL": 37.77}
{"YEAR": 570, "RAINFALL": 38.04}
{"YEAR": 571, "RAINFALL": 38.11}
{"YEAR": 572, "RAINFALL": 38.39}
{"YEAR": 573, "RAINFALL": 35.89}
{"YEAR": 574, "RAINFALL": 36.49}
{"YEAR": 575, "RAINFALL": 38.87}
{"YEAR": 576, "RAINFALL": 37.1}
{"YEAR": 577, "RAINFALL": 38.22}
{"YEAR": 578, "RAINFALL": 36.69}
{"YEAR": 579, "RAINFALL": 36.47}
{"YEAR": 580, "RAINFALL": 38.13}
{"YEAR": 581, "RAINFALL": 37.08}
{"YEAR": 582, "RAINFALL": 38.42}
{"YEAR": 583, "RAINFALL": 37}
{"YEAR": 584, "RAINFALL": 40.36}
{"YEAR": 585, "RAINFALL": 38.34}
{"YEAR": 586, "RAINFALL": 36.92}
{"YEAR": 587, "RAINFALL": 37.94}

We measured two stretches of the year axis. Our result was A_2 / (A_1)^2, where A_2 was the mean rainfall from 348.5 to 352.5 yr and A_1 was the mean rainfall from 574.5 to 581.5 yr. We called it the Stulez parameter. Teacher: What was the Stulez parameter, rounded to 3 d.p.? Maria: 0.015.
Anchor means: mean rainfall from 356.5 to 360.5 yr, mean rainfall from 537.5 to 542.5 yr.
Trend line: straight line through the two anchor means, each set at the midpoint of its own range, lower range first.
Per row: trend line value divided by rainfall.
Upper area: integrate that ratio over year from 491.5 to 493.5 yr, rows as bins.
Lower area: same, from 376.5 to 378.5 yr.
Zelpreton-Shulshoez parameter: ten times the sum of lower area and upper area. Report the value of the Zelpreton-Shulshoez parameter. 39.9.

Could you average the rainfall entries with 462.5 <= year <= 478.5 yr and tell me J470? 34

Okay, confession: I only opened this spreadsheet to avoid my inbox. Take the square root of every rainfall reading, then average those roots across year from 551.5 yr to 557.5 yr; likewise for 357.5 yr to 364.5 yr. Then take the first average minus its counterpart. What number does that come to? 2.3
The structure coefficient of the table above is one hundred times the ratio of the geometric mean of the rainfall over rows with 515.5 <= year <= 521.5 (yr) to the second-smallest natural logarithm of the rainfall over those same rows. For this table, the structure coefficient 998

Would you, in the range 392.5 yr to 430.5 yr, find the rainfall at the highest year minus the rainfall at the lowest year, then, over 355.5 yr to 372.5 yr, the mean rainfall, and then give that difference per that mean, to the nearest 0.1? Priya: 0.5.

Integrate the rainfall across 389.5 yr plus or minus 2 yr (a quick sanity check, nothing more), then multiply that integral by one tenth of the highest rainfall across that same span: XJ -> 178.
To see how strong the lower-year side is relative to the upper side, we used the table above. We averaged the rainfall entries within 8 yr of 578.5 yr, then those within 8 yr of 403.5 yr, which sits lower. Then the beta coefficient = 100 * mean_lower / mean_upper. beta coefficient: 58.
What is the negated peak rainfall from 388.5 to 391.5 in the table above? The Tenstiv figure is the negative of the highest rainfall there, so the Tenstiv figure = -21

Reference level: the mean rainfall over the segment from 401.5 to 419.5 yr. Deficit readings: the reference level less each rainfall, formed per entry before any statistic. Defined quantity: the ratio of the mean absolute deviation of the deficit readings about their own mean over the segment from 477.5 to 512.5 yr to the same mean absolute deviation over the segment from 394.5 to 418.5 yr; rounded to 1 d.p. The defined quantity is 1.2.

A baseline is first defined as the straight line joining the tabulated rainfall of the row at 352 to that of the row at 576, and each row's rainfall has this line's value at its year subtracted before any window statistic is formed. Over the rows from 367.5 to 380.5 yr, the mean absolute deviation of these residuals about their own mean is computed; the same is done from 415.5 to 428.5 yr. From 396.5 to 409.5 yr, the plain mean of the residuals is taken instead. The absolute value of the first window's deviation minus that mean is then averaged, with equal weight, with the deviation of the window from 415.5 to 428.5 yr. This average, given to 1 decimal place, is 3.4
